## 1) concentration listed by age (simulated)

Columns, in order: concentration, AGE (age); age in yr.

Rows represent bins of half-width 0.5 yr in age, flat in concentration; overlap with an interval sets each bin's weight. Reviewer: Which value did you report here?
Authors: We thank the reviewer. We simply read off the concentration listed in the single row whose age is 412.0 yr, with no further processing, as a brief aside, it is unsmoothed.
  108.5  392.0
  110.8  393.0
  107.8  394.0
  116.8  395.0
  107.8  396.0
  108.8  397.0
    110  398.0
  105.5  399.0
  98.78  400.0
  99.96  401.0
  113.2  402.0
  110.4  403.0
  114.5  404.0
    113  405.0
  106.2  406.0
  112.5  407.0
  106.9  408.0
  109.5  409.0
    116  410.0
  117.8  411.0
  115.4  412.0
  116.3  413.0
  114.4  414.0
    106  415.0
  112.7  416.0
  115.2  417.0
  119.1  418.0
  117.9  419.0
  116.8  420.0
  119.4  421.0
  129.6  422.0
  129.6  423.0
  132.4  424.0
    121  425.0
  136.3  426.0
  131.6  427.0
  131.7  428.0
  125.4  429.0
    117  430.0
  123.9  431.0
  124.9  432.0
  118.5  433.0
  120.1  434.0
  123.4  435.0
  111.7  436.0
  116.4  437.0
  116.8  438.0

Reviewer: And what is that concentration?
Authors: 115.4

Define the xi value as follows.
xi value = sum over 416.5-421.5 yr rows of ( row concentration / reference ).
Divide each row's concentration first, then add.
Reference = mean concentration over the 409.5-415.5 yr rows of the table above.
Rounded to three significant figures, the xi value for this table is 5.15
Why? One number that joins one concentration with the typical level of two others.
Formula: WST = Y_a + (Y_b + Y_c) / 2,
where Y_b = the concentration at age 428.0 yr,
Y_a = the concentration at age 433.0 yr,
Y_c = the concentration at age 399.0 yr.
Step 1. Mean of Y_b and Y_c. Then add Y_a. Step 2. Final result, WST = 237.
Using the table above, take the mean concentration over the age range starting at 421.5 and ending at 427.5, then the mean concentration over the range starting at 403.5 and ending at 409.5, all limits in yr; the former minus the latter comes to 20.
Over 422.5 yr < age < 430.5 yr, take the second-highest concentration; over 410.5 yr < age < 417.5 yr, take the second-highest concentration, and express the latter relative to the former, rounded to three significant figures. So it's 0.878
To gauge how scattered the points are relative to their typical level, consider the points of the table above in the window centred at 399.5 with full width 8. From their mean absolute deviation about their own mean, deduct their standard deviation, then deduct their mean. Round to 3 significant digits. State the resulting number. -108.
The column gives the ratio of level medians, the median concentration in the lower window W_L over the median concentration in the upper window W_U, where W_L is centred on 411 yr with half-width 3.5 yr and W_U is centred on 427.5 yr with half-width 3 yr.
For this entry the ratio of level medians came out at 0.90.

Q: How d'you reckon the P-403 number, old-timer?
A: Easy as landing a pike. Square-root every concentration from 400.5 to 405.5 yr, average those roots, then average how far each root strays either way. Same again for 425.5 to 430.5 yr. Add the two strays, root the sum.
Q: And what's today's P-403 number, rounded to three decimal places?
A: 0.674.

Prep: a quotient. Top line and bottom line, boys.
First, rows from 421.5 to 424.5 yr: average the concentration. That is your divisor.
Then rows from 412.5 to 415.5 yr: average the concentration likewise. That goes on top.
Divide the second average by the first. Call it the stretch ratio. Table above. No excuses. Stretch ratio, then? 0.86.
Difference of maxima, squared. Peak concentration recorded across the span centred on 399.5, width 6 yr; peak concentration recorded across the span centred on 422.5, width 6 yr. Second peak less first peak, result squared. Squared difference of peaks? 369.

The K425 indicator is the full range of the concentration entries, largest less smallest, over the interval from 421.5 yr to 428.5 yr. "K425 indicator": 15.3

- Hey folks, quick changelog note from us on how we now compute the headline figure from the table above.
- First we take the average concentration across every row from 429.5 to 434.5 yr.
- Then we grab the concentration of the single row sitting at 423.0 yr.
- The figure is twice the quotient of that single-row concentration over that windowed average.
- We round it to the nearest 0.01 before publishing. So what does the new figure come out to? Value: 2.14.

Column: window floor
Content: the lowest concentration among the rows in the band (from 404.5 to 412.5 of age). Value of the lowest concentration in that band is 106.2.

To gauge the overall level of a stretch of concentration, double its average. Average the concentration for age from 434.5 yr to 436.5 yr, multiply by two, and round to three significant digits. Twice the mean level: 235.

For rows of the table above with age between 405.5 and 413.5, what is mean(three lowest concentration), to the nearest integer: 108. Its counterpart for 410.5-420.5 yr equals 111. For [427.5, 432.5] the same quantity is 122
